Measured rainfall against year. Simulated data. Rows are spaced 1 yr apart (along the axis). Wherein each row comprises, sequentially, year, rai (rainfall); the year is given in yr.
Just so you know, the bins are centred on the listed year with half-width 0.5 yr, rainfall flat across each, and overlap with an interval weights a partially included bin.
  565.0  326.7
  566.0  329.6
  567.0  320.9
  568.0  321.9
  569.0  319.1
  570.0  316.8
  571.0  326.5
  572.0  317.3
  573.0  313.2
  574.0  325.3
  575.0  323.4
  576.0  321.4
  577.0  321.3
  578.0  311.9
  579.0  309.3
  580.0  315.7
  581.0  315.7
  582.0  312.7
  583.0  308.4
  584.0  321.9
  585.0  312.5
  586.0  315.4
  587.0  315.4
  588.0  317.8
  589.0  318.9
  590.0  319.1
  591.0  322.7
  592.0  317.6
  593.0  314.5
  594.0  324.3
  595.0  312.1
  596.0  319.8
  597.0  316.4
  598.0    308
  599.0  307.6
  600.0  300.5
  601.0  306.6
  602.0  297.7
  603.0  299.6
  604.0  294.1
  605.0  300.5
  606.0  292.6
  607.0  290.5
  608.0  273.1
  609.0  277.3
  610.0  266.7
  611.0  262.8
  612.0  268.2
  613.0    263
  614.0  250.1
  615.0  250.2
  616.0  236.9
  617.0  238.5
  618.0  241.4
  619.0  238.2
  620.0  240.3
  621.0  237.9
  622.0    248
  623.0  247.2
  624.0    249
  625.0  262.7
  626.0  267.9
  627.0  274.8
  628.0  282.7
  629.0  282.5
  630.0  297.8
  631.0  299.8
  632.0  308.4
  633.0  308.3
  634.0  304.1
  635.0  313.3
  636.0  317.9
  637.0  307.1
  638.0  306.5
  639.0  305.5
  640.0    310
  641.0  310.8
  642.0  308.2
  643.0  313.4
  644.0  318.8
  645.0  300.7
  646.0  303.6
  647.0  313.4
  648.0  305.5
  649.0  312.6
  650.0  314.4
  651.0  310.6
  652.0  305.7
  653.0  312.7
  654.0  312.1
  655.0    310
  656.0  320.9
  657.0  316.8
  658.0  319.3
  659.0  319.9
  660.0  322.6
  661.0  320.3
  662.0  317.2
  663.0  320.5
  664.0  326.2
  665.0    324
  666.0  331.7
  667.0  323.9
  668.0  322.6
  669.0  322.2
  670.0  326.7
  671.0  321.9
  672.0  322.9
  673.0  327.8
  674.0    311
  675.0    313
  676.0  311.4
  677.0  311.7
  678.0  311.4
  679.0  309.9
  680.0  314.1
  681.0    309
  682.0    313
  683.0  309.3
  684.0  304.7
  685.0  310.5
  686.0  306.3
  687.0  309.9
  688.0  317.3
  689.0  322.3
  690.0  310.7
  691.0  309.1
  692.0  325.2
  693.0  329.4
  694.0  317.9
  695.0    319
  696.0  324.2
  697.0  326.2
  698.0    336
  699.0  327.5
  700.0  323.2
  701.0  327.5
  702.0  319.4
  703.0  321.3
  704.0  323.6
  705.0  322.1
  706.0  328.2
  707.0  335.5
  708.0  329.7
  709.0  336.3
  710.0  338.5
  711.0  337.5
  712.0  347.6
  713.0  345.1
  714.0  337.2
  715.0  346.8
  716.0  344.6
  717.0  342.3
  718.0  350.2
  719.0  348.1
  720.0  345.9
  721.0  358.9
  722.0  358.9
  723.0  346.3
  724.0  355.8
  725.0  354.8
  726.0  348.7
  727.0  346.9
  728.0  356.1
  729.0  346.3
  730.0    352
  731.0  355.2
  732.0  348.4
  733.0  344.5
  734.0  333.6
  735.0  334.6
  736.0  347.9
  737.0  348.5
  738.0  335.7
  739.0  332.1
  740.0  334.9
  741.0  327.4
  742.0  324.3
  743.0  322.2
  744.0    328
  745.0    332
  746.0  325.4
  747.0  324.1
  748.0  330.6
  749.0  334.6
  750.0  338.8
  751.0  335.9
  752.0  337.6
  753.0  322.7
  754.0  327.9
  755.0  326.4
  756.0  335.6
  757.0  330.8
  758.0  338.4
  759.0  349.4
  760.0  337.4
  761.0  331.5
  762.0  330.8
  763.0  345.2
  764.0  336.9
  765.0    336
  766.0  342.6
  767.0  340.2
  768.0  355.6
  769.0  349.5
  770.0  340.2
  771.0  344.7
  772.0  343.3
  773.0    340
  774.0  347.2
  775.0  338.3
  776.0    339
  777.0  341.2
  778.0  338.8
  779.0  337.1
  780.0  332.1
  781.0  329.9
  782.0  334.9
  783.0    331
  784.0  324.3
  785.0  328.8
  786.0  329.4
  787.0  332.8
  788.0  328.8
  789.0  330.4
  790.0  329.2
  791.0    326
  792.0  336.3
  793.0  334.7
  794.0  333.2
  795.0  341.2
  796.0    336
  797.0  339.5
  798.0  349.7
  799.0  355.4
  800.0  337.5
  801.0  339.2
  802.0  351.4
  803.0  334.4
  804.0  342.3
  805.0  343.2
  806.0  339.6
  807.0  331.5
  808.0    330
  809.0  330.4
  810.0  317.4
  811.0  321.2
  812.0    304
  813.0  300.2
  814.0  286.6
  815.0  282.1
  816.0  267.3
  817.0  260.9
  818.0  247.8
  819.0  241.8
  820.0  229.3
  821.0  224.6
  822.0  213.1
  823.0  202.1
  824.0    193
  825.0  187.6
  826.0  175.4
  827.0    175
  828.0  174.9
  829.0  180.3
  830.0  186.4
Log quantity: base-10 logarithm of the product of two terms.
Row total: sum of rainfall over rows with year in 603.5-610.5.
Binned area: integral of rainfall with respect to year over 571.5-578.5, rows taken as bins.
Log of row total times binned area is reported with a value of 6.65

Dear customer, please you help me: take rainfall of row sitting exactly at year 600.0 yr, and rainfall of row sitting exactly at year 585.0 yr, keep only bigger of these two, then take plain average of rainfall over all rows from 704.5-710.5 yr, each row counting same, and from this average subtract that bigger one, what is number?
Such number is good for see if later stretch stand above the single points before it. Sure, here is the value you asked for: 19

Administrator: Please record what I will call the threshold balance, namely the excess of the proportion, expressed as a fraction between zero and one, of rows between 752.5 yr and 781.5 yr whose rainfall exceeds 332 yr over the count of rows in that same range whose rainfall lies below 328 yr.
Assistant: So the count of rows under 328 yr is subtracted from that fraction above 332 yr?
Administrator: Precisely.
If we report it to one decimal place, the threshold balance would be -2.2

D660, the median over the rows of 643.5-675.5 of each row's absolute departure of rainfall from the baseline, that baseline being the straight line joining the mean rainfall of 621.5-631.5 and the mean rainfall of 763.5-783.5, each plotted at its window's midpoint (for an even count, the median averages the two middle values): 32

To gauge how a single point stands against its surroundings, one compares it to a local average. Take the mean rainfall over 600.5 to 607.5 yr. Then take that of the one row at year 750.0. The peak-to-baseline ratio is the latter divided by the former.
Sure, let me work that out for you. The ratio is 1.14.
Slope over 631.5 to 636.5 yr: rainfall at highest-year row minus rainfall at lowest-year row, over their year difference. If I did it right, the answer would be 2.4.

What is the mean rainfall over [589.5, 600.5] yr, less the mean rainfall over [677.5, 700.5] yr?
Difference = -2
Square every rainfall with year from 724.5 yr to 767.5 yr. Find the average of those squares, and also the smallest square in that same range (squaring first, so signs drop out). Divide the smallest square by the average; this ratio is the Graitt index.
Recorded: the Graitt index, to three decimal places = 0.911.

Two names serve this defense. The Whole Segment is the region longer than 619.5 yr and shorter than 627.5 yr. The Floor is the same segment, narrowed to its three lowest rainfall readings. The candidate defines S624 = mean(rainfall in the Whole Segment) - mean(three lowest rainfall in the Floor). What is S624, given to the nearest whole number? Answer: 12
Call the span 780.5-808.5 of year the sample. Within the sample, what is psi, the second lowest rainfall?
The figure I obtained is 326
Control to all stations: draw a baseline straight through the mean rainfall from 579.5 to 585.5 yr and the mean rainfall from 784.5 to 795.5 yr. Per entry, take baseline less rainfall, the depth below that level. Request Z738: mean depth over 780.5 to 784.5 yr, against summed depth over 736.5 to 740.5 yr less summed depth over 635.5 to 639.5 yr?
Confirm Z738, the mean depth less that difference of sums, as 82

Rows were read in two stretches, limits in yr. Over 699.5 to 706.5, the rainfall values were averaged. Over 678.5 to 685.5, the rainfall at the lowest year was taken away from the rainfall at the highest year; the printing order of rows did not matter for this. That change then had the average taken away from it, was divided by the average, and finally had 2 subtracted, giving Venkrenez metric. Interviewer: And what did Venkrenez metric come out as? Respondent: -3.00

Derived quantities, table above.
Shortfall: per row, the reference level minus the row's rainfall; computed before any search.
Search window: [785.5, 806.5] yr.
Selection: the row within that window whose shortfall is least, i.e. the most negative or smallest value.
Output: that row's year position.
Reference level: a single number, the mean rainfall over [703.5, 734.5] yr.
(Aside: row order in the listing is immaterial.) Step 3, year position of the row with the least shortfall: 799.0 yr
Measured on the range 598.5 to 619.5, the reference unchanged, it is 599.0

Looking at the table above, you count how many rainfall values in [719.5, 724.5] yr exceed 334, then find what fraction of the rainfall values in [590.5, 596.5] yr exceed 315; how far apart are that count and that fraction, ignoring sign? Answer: 4.3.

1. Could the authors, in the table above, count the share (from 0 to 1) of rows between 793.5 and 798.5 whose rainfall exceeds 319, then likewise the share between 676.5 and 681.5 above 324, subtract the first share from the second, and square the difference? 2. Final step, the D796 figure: 1.00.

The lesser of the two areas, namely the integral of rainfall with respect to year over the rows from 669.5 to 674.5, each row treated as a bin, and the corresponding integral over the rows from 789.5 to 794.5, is 1610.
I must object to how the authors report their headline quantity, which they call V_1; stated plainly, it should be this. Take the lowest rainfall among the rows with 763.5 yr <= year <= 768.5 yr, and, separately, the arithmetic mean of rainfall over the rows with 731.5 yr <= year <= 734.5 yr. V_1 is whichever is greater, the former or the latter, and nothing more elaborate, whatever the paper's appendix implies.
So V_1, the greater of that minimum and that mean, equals 342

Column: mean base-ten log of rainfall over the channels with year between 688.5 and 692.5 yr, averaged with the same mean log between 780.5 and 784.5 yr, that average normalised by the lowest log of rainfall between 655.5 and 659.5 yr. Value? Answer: 1.00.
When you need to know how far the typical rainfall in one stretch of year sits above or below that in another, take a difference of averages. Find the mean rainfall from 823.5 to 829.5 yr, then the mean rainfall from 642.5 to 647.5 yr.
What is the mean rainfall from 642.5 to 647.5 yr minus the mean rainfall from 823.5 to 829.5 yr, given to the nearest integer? 129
